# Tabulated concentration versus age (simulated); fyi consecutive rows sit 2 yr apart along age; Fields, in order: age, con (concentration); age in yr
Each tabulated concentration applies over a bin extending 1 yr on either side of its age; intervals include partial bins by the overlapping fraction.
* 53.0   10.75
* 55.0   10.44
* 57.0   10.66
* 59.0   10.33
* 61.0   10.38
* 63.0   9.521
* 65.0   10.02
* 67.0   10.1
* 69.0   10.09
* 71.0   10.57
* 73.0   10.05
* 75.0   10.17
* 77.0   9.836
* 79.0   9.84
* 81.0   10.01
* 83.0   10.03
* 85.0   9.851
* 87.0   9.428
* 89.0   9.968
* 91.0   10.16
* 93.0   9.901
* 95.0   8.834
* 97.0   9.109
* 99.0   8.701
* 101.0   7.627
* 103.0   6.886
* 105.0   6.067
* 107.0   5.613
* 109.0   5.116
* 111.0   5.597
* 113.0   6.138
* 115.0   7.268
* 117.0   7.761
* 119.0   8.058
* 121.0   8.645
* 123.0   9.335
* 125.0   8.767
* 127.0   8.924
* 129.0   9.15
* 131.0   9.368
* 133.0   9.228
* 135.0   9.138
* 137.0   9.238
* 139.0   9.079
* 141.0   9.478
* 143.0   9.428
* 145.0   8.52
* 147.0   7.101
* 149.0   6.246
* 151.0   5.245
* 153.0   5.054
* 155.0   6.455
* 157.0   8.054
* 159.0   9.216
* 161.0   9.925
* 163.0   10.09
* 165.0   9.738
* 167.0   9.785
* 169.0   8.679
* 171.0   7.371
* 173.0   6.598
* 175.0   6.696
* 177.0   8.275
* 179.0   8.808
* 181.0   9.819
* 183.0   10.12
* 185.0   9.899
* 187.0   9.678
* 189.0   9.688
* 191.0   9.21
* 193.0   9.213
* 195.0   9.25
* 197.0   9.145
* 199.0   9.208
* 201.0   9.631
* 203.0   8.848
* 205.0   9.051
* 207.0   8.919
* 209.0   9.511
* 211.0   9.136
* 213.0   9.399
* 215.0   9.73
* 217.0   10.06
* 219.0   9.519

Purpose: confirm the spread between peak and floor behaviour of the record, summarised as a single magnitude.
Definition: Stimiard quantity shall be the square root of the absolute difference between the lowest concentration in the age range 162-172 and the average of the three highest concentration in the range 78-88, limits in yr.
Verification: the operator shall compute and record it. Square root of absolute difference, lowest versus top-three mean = 1.6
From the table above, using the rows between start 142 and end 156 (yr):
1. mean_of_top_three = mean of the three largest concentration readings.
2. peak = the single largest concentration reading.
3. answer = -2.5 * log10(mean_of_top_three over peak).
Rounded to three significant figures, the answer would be 0.132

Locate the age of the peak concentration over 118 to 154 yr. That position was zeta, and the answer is 141.0 yr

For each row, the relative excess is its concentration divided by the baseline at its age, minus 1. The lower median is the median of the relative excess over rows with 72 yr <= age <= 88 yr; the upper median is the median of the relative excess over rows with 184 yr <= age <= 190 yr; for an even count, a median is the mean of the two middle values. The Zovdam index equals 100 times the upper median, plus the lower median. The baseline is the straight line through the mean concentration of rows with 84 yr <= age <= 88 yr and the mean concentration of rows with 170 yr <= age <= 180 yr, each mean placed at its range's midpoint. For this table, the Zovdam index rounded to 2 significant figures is 34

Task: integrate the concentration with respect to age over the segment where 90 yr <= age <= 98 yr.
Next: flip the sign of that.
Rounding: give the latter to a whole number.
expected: -76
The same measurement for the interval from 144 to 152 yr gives -54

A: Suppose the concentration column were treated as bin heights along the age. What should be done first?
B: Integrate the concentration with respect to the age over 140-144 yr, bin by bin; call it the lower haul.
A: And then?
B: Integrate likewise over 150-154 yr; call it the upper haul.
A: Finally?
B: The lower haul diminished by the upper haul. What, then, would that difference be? 17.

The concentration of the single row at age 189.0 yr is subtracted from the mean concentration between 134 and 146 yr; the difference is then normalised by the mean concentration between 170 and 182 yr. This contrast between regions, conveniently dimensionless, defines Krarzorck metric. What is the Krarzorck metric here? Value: -0.07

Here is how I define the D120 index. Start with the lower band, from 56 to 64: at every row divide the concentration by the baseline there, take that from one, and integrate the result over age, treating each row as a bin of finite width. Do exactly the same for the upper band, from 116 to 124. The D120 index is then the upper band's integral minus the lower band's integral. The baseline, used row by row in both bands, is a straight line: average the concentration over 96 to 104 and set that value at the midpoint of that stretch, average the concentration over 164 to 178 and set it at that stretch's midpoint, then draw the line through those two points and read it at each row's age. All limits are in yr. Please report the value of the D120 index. 1.8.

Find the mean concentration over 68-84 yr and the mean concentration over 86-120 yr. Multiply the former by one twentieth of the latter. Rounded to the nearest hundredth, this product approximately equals 3.92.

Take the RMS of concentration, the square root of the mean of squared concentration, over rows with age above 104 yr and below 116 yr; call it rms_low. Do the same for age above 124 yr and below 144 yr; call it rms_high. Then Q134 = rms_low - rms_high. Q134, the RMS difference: -3.2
